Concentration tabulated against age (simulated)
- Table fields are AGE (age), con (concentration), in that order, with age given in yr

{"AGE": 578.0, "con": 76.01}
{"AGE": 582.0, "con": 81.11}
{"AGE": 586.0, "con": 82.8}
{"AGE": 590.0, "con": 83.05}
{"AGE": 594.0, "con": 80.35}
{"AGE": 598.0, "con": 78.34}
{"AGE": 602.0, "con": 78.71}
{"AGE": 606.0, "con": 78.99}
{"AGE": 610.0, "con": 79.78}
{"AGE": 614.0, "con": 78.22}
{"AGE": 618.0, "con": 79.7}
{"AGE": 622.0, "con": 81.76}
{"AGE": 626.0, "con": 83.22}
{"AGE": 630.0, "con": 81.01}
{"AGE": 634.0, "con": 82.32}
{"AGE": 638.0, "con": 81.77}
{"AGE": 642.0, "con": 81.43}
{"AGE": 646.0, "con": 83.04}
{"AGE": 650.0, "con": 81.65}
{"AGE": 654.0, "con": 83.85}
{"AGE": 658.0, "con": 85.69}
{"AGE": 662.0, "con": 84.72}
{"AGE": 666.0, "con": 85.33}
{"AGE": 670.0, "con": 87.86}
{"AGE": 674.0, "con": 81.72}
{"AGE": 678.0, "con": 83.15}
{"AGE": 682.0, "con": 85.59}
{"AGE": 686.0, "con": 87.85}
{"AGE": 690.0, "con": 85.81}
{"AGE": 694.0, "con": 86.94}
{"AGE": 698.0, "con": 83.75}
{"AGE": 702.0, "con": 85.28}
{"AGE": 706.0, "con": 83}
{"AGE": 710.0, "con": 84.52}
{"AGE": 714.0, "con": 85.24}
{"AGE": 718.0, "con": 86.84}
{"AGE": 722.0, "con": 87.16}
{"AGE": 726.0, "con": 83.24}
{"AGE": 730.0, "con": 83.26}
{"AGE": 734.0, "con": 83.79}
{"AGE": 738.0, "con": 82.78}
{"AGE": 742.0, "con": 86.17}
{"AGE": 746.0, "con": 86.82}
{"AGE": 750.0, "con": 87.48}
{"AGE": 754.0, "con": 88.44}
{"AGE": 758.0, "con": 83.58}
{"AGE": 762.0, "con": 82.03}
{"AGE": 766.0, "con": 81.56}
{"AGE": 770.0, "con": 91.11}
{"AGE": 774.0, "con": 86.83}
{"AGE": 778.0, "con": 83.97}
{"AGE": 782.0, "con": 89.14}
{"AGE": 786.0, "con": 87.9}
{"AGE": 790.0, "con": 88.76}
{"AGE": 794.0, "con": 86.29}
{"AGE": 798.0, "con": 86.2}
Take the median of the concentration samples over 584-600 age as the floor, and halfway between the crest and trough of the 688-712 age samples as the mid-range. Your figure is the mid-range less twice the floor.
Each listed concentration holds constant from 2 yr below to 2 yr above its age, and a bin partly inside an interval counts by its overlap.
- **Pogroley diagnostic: -78.2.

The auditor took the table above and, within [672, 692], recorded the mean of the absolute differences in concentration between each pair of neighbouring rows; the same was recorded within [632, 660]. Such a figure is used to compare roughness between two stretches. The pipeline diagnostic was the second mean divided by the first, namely 0.65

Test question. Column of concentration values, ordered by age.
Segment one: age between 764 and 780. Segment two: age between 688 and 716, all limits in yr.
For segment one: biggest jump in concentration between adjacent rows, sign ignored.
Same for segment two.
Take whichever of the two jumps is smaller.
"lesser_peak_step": 3.19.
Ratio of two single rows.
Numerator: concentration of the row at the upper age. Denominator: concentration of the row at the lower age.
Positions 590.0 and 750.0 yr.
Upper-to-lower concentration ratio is 1.05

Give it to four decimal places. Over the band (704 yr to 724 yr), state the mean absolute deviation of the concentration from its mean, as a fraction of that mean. 0.0154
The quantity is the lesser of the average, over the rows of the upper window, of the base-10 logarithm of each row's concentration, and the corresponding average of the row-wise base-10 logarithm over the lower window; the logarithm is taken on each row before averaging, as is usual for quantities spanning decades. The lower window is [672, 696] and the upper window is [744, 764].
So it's 1.93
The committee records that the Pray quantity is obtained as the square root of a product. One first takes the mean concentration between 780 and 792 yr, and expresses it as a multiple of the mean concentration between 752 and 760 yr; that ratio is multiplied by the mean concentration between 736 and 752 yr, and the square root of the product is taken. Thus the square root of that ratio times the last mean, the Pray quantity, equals 9.40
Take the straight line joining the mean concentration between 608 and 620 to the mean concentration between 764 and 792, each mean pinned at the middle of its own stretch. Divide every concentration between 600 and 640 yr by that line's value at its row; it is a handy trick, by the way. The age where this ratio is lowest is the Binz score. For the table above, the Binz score 614.0 yr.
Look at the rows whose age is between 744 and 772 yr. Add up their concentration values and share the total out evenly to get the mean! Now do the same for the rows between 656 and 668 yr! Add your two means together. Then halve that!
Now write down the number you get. 85.6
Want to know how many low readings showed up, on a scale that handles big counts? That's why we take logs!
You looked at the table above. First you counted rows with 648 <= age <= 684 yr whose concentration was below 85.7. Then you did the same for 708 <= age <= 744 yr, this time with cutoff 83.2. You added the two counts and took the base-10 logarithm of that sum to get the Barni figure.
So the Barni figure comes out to 0.95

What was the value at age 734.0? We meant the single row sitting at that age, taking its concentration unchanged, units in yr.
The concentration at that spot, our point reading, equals 83.79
